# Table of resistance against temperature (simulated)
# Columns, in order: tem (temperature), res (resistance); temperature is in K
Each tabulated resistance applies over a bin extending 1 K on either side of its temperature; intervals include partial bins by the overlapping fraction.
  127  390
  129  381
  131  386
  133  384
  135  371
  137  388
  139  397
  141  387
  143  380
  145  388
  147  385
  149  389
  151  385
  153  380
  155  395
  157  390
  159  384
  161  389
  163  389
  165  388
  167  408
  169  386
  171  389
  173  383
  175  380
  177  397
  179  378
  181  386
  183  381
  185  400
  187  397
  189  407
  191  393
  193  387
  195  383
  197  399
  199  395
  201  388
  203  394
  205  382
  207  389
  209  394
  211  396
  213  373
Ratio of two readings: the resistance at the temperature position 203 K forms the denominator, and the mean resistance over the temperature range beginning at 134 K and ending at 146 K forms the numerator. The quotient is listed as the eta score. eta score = 0.98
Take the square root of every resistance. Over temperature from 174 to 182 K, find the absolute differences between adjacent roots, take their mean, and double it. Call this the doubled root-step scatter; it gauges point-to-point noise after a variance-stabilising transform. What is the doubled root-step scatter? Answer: 0.75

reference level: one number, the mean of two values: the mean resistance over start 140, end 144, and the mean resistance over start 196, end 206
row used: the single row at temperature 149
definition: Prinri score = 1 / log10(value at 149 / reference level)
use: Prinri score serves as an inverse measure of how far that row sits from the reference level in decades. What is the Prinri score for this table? 617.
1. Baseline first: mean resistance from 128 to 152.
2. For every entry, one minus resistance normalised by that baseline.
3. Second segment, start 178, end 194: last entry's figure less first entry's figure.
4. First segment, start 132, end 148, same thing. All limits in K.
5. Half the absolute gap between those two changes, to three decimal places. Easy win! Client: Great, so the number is 0.010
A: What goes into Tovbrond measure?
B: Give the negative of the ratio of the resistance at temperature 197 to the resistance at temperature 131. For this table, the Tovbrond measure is -1.03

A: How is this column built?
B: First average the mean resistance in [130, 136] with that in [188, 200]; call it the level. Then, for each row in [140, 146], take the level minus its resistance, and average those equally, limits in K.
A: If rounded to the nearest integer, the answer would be 2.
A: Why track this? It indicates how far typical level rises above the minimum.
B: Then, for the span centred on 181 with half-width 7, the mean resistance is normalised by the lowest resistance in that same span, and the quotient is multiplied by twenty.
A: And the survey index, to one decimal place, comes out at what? 20.6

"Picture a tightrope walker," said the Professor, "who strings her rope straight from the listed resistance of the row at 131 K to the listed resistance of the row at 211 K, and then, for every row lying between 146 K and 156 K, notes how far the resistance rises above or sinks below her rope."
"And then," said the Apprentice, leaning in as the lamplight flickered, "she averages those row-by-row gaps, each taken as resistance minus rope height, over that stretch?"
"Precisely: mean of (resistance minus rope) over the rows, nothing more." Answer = -1.7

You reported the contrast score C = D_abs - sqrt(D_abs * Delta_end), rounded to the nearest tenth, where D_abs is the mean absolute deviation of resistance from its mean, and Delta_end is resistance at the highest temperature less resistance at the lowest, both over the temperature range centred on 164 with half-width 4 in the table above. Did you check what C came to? -4.5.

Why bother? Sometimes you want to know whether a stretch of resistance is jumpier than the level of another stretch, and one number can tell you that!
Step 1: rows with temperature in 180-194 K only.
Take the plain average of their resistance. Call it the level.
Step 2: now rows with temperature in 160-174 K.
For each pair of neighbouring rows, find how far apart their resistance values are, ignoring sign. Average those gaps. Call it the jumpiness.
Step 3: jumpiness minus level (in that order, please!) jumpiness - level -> -384.3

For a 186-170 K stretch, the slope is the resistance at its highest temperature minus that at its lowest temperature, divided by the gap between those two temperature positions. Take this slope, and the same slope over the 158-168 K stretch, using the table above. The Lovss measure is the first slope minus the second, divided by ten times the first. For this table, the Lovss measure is -0.28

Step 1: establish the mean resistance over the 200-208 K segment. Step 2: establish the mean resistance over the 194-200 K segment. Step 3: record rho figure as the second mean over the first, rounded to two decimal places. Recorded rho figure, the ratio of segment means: 1.01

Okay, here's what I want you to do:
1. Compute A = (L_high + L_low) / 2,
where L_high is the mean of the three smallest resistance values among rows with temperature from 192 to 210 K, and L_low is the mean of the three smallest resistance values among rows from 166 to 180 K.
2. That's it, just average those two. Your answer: 382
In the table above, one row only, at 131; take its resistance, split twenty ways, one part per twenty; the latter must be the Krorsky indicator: 19.3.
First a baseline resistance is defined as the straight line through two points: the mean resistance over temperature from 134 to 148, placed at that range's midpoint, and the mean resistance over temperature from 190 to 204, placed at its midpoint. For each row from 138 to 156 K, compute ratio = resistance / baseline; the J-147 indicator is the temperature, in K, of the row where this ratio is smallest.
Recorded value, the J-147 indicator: 153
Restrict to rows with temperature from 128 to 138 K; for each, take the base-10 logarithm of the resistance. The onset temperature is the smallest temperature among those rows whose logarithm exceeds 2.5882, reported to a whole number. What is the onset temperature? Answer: 137 K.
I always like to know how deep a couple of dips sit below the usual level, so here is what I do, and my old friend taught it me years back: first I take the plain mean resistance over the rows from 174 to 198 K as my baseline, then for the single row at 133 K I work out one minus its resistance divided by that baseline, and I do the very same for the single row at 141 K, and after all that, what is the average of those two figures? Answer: 0.0132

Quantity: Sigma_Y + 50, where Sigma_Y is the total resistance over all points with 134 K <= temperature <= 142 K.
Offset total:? 1593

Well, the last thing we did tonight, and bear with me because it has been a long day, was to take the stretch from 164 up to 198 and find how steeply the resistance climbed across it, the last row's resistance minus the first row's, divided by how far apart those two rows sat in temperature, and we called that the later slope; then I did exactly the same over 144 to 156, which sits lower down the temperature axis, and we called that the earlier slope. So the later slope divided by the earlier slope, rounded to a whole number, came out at 0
